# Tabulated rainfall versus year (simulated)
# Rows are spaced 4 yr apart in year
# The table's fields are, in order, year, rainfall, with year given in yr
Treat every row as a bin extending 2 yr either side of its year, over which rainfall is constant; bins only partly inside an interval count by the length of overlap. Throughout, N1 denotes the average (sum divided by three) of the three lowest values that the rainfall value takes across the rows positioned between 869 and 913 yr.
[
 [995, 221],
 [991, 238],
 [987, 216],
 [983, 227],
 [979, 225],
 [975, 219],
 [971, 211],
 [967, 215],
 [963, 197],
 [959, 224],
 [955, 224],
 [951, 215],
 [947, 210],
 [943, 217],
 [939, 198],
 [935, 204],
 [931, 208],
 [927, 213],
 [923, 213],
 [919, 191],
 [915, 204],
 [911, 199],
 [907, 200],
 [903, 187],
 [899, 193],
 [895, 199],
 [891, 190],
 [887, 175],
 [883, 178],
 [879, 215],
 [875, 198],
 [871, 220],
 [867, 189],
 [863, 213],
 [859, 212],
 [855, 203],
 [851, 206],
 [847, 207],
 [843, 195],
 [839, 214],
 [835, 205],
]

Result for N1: 180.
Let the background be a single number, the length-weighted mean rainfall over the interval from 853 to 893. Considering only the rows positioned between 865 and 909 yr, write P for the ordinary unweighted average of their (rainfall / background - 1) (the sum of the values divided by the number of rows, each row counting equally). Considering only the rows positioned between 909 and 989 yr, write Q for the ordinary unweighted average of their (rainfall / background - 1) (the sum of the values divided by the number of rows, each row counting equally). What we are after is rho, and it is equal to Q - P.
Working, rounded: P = -0.02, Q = 0.061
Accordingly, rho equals 0.08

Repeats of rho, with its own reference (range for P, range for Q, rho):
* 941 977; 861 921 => -0.09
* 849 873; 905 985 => 0.02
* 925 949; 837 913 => -0.04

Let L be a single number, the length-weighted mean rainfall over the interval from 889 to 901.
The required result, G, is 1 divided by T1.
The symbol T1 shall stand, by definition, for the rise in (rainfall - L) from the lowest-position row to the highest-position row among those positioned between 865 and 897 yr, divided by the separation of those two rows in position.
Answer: 2.8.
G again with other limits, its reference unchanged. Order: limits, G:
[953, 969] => -1.3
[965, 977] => 2.0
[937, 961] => 0.8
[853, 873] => 0.9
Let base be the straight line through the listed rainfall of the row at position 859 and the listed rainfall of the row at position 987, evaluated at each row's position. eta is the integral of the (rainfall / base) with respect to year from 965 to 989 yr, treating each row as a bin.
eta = 24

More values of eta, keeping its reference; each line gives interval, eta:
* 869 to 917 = 44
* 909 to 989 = 79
